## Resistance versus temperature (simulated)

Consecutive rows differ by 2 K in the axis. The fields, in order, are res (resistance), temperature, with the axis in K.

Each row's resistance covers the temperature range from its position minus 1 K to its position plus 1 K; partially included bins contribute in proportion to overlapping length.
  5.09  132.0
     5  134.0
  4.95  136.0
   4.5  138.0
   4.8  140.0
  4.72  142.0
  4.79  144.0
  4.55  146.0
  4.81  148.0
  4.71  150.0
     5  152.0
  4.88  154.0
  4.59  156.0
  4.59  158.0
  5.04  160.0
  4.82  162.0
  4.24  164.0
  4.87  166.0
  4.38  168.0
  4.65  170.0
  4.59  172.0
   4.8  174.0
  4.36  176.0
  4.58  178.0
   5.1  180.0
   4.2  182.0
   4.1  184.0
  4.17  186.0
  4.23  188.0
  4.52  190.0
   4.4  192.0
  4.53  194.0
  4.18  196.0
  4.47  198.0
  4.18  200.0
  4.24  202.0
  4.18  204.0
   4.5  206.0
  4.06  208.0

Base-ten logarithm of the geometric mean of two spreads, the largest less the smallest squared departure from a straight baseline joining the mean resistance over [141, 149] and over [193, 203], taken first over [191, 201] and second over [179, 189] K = -0.96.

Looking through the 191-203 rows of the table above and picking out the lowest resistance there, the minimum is 4.18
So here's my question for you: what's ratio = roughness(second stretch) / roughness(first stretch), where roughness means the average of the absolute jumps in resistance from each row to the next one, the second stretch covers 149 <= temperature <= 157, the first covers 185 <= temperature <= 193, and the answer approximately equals 1.5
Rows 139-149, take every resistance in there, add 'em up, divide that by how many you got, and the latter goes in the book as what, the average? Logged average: 4.7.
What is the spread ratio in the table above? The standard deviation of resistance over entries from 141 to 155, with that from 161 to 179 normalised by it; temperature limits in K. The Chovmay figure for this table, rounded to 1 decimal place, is 1.6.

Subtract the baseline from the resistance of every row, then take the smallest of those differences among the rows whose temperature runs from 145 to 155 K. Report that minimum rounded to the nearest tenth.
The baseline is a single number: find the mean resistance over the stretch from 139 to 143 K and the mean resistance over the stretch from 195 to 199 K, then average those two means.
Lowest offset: 0.0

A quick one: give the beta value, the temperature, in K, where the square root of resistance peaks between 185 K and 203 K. 194.0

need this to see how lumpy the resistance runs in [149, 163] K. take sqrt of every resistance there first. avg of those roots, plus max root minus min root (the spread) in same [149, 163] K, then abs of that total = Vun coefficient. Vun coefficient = 2.29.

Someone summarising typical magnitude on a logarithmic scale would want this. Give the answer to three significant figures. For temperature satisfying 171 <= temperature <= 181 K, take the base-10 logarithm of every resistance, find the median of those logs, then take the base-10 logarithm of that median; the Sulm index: -0.179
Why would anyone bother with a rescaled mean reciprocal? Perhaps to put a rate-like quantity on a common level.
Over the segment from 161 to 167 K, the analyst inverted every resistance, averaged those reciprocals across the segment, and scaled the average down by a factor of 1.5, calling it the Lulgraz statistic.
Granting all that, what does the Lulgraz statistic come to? 0.1441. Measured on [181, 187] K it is 0.1604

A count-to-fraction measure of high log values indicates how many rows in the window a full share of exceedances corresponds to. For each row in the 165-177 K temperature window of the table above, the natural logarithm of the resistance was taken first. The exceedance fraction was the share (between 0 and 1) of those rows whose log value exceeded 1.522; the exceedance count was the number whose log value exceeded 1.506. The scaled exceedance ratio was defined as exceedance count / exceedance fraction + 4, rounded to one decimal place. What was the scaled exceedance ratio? 10.0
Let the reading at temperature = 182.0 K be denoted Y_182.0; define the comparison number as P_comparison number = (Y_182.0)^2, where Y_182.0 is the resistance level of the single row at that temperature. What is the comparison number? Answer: 18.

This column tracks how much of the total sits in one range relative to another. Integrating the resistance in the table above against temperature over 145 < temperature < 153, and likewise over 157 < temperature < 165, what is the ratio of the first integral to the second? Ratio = 1.02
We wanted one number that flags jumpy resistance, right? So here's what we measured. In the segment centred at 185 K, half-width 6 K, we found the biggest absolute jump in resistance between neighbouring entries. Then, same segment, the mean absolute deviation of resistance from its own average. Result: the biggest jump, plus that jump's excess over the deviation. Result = 1.5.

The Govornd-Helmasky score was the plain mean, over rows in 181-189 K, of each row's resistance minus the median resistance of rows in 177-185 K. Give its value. -0.2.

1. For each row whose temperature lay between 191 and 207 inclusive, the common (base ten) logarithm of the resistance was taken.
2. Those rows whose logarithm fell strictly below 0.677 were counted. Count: 8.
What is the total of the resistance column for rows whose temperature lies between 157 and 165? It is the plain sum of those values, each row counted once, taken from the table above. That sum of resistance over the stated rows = 18.7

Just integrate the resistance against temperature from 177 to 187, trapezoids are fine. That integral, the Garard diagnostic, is 44.3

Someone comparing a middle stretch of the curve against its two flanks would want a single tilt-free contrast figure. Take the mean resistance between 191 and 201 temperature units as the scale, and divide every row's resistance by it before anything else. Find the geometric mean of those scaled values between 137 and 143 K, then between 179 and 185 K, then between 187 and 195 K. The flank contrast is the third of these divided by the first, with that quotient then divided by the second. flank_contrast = 0.926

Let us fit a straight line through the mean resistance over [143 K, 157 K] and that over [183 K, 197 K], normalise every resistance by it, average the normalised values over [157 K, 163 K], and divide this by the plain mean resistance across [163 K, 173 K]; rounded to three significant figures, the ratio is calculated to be 0.228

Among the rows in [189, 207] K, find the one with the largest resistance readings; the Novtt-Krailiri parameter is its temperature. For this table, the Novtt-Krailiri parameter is 194.0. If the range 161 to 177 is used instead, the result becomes 166.0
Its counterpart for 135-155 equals 152.0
